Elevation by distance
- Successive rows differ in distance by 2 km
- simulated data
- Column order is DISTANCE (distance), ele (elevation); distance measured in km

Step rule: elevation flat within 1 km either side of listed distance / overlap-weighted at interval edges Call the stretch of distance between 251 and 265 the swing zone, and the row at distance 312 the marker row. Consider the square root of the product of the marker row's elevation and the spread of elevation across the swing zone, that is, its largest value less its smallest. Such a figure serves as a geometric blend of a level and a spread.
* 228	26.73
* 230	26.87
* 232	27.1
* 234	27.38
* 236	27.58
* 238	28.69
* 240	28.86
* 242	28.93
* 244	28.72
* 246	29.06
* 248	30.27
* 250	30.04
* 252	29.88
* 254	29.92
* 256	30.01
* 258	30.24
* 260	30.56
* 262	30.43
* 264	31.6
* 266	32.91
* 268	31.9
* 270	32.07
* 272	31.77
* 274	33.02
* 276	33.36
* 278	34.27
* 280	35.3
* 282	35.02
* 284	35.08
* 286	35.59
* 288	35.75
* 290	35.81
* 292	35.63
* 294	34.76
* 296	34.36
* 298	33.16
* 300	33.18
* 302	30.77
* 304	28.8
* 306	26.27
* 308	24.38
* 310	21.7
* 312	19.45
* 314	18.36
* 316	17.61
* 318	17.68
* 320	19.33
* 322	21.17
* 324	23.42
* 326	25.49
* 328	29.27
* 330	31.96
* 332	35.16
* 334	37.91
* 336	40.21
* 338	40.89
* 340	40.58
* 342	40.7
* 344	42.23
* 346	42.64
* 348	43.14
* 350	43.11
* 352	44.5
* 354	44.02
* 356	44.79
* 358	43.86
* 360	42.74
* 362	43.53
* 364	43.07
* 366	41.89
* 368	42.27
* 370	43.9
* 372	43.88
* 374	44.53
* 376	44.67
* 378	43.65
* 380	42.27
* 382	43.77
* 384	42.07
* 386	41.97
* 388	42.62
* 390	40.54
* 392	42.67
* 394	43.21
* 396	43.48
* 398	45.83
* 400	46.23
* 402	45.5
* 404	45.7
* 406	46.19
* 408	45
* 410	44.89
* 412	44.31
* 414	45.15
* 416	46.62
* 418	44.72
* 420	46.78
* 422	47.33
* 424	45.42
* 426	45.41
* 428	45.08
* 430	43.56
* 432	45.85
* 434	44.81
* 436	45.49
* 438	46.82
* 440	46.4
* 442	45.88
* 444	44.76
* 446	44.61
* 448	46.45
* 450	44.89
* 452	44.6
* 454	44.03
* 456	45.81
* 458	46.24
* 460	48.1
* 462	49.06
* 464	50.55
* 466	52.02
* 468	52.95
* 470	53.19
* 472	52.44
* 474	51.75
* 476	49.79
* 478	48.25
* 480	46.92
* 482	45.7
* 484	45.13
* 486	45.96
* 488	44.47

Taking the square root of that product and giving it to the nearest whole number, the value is 6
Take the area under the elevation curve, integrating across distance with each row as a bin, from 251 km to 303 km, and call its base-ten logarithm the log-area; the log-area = 3.23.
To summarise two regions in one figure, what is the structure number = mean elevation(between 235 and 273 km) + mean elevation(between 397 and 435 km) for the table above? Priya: 76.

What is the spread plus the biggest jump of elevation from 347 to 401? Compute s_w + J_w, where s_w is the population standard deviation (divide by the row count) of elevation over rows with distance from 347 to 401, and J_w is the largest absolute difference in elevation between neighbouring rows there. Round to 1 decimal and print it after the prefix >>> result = 3.6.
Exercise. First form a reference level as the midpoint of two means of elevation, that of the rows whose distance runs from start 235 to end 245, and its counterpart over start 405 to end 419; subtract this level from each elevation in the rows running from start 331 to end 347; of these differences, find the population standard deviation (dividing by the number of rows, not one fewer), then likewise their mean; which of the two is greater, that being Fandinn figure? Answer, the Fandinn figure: 3.1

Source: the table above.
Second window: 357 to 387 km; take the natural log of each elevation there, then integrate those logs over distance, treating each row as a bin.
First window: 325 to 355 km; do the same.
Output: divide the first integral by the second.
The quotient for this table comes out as 0.97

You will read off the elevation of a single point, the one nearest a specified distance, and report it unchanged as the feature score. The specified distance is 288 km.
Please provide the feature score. 35.75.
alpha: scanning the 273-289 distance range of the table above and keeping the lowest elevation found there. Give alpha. 33.02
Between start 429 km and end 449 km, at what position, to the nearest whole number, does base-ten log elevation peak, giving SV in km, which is 438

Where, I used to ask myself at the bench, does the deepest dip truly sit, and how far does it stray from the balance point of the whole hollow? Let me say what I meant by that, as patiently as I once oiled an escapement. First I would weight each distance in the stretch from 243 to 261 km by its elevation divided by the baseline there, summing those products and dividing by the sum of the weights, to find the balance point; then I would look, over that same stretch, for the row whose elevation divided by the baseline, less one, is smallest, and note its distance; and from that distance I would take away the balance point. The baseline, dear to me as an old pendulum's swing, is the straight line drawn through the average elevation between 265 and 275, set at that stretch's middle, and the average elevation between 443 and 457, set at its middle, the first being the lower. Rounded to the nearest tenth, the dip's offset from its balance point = -8.0 km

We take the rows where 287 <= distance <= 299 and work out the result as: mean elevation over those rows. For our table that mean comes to 34.9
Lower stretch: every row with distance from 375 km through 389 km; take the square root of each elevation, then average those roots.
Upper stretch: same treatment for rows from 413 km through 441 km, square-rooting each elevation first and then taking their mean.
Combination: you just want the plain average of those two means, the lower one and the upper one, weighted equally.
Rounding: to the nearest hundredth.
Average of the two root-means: 6.66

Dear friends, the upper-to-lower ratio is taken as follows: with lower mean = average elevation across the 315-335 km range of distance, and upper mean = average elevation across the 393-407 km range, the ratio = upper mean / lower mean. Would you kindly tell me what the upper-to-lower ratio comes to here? 1.7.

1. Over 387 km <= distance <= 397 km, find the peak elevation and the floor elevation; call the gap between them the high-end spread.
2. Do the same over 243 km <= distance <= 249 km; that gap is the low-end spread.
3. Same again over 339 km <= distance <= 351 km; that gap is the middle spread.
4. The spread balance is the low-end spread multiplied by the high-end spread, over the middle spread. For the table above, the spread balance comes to 1.8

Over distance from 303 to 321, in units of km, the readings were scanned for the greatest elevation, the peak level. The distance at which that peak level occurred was 304 km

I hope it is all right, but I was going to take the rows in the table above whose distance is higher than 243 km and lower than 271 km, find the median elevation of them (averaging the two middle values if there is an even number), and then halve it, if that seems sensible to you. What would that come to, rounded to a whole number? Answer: 15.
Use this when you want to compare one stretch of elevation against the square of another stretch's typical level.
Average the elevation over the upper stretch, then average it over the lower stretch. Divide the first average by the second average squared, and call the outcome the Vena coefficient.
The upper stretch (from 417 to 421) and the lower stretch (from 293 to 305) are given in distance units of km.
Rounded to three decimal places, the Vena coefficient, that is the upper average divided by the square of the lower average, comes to 0.043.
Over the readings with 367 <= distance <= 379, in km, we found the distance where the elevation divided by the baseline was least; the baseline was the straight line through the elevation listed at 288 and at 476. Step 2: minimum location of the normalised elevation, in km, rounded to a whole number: 368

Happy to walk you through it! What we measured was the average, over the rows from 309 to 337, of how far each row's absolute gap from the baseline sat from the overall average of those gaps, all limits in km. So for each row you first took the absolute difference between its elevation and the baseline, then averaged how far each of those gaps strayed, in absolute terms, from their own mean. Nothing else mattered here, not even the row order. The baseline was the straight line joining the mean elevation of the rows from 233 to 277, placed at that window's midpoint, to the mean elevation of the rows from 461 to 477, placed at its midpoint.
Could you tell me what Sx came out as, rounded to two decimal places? 5.65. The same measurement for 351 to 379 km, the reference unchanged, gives 0.95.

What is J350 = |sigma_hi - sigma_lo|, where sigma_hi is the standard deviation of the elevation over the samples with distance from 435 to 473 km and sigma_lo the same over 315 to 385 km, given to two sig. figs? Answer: 5.6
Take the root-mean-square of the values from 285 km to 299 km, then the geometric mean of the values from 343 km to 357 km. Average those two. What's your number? 39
